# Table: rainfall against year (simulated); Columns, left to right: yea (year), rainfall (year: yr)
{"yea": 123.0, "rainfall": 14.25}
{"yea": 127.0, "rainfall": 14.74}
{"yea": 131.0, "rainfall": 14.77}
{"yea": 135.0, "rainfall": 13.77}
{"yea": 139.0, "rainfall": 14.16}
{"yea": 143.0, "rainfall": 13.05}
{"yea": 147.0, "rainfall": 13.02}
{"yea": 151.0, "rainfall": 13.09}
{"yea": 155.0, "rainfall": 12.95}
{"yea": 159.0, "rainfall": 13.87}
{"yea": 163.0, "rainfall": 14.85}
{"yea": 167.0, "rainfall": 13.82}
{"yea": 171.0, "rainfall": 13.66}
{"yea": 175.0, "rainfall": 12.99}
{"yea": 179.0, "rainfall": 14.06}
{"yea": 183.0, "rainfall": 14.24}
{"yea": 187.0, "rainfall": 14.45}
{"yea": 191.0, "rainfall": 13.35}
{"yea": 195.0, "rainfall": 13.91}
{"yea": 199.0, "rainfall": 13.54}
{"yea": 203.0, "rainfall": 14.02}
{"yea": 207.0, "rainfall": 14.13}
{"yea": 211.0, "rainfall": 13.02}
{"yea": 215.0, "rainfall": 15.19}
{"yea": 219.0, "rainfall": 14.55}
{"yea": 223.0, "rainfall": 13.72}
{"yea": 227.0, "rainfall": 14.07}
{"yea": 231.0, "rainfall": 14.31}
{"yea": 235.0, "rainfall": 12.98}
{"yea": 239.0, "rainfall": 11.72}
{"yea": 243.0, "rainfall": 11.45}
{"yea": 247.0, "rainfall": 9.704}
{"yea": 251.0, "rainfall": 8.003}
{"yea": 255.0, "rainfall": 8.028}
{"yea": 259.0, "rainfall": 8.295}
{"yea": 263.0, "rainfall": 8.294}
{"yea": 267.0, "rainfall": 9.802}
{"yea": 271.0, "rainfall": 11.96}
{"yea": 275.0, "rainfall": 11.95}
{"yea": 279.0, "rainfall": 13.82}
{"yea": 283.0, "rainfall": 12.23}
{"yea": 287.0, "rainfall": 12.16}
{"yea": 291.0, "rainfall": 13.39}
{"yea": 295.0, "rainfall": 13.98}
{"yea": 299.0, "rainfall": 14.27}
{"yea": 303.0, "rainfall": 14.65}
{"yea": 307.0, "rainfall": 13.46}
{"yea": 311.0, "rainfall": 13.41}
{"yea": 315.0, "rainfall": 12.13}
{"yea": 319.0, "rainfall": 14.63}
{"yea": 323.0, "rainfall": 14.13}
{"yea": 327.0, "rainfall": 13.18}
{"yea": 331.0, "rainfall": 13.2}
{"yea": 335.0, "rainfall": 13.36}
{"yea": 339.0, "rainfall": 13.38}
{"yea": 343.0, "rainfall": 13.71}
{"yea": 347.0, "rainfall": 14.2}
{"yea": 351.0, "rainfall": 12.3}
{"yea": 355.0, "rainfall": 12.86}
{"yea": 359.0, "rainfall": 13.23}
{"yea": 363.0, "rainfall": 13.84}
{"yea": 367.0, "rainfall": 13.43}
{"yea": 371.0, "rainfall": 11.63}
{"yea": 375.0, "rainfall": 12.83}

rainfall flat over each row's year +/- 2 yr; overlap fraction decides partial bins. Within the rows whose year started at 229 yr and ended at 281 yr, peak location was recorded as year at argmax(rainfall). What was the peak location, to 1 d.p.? 231.0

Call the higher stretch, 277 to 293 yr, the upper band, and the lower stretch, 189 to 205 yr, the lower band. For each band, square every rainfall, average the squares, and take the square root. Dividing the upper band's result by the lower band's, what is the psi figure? 0.94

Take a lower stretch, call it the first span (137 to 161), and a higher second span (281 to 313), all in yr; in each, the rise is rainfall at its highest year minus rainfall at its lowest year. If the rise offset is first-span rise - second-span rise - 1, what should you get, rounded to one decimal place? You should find -2.5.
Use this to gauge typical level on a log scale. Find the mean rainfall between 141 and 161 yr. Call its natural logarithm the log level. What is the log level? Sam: 2.58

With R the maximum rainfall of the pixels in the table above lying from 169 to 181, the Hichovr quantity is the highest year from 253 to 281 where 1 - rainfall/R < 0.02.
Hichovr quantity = 279.0 yr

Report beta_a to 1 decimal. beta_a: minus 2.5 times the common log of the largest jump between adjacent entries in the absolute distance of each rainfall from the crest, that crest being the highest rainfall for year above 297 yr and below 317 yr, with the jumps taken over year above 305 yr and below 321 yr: -1.0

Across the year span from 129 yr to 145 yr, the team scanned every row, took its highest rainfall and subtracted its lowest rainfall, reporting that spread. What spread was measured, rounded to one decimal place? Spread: 1.7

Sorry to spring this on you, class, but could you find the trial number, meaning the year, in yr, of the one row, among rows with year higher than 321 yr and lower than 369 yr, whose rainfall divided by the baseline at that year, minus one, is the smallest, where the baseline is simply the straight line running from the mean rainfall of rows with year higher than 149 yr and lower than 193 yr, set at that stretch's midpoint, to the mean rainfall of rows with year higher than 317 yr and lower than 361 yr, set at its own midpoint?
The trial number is 351.0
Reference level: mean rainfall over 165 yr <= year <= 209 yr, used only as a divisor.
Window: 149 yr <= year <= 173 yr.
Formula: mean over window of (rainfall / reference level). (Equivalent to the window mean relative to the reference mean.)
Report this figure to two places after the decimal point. 0.99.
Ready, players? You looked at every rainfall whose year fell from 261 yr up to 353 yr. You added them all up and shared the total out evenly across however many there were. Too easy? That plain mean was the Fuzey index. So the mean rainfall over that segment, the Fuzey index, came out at 12.9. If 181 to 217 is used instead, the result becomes 14.0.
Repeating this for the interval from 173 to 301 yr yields 12.5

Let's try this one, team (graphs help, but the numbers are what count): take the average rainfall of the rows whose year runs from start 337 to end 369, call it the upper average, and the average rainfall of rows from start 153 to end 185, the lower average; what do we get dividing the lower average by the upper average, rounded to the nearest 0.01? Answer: 1.03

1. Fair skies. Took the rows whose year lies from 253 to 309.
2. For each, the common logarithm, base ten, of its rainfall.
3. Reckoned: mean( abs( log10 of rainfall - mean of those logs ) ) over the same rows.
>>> 0.08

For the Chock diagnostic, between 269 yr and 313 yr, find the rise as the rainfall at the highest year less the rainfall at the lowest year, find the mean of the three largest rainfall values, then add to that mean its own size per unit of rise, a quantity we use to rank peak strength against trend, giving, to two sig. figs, 24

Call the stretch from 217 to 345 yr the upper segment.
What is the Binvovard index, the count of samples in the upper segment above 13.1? 18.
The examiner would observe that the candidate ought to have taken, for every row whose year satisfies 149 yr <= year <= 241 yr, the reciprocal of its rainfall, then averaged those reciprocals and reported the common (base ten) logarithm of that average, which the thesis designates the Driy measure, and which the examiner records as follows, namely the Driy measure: -1.14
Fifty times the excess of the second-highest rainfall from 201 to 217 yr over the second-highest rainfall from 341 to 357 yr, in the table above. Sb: 21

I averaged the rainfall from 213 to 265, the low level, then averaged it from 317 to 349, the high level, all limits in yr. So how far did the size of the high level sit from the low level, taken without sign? 2.2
